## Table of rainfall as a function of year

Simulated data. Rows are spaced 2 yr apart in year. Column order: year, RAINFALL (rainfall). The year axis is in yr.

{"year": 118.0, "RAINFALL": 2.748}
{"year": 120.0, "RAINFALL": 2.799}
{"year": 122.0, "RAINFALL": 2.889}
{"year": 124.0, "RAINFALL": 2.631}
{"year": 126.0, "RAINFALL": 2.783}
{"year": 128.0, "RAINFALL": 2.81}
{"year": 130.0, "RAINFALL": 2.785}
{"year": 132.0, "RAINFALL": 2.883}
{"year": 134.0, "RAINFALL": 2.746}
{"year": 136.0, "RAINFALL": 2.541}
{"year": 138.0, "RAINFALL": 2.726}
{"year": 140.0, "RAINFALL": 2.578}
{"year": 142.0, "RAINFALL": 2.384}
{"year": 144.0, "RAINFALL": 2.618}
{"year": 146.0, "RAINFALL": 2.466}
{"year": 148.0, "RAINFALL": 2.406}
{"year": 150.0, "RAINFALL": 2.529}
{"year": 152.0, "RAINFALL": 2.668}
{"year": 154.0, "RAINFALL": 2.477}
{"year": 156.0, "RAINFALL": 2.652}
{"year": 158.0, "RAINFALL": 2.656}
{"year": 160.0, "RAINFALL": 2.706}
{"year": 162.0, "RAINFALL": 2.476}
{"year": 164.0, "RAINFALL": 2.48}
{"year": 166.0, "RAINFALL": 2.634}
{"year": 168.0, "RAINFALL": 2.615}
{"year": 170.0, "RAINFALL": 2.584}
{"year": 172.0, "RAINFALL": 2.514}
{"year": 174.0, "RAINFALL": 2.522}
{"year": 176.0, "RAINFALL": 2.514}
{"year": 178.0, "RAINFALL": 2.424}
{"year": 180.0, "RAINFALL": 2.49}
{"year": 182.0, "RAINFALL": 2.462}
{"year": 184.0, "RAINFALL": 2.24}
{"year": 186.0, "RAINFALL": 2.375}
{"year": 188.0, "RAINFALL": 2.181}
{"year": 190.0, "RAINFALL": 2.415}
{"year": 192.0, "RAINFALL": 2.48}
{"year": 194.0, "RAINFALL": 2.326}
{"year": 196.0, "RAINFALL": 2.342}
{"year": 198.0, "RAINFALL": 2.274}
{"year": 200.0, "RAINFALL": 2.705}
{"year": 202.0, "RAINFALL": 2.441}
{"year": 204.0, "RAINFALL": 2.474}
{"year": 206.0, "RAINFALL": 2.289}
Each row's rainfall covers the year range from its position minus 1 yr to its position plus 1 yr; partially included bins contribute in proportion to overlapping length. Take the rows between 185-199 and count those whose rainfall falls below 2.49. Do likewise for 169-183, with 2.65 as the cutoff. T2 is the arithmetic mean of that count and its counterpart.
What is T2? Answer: 7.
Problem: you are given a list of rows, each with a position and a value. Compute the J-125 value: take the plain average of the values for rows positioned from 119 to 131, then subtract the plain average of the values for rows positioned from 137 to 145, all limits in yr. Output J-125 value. 0.21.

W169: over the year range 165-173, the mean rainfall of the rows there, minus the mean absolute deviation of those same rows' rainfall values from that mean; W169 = 2.55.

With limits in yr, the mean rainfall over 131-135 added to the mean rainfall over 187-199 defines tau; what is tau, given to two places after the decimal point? 5.15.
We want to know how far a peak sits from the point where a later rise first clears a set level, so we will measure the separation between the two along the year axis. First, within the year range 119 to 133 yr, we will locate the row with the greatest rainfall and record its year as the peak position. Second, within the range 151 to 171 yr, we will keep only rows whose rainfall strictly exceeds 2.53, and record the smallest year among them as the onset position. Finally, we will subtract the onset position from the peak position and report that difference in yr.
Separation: -30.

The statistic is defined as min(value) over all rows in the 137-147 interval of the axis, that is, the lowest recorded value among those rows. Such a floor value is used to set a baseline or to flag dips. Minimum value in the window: 2.384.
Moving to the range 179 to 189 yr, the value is 2.181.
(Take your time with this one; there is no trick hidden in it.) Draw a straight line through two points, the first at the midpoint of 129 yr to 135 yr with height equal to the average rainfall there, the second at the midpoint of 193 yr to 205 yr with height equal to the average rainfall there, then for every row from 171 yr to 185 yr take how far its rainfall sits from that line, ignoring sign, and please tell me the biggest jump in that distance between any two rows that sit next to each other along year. 0.211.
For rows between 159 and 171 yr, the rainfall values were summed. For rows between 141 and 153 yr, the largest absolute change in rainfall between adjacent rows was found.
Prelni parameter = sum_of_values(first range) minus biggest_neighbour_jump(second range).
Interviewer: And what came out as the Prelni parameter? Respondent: 15.3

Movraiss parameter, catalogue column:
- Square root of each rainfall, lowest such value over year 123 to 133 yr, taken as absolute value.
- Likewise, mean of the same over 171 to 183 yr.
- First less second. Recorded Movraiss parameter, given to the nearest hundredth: 0.04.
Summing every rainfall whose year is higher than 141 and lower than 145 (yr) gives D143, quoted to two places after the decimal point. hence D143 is 5.00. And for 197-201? 4.98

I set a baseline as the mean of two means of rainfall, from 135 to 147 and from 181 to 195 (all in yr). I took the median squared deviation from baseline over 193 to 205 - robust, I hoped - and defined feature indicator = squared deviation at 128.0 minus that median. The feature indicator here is 0.11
